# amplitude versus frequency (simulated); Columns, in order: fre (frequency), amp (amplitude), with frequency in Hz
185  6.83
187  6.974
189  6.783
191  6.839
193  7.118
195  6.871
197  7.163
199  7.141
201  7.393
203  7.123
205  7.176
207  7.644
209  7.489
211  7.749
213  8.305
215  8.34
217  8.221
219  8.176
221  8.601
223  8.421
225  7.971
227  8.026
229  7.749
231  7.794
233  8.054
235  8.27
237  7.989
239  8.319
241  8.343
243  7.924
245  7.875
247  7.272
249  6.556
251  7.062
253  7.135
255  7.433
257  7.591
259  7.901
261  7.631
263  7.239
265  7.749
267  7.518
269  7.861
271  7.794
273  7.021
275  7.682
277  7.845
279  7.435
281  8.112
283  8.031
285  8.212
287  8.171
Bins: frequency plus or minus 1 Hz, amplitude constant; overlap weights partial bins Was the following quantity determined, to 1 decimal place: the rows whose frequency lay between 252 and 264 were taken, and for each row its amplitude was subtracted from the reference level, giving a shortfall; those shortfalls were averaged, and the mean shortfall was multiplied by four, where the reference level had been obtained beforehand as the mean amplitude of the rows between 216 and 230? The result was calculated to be 2.7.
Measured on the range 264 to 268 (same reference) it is 2.1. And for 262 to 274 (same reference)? 2.5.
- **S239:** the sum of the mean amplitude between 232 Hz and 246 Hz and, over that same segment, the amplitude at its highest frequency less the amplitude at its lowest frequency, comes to 7.9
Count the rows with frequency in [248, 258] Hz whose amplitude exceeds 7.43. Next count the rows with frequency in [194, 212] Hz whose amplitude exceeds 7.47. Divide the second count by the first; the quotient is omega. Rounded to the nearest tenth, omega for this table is 1.5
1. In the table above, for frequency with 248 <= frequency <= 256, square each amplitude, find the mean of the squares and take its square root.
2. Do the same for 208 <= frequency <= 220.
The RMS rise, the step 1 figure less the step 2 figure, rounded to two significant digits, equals -1.0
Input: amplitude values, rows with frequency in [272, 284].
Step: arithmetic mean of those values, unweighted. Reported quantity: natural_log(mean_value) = 2.04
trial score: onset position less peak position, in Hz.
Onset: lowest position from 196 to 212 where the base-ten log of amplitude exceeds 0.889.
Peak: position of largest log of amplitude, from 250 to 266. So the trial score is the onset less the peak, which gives -48 Hz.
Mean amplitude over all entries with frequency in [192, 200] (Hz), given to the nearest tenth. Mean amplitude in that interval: 7.1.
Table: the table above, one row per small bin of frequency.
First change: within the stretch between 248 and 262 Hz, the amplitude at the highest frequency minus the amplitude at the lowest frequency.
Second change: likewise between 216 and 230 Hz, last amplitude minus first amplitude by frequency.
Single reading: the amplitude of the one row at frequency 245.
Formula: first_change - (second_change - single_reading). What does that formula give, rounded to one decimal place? 9.4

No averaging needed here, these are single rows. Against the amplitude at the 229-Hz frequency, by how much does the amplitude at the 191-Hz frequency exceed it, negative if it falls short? -0.9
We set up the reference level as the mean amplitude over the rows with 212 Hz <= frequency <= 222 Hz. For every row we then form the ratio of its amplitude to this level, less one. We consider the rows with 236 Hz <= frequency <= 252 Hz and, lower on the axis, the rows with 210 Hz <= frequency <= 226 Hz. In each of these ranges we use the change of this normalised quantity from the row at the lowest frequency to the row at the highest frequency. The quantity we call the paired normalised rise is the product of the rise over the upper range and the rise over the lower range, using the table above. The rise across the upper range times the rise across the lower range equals -0.0030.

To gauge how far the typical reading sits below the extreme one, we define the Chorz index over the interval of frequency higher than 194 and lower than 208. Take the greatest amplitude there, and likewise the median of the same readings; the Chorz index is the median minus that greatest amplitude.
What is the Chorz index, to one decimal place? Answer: -0.5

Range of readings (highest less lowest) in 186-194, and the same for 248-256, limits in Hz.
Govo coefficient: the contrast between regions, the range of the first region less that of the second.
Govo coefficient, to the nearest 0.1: -0.5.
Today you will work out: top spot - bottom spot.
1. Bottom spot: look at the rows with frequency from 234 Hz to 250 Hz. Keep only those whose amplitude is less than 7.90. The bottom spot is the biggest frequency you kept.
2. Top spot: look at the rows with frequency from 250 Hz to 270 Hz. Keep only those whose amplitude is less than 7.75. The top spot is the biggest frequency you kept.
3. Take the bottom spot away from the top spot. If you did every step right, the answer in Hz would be 18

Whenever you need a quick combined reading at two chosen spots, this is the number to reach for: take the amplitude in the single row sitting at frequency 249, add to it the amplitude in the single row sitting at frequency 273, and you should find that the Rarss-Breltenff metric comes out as 13.6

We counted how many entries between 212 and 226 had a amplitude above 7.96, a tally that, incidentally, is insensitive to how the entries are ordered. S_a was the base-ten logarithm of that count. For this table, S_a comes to 0.8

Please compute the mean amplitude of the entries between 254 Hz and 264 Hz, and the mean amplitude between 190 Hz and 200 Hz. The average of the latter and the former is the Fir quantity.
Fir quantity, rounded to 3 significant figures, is 7.29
